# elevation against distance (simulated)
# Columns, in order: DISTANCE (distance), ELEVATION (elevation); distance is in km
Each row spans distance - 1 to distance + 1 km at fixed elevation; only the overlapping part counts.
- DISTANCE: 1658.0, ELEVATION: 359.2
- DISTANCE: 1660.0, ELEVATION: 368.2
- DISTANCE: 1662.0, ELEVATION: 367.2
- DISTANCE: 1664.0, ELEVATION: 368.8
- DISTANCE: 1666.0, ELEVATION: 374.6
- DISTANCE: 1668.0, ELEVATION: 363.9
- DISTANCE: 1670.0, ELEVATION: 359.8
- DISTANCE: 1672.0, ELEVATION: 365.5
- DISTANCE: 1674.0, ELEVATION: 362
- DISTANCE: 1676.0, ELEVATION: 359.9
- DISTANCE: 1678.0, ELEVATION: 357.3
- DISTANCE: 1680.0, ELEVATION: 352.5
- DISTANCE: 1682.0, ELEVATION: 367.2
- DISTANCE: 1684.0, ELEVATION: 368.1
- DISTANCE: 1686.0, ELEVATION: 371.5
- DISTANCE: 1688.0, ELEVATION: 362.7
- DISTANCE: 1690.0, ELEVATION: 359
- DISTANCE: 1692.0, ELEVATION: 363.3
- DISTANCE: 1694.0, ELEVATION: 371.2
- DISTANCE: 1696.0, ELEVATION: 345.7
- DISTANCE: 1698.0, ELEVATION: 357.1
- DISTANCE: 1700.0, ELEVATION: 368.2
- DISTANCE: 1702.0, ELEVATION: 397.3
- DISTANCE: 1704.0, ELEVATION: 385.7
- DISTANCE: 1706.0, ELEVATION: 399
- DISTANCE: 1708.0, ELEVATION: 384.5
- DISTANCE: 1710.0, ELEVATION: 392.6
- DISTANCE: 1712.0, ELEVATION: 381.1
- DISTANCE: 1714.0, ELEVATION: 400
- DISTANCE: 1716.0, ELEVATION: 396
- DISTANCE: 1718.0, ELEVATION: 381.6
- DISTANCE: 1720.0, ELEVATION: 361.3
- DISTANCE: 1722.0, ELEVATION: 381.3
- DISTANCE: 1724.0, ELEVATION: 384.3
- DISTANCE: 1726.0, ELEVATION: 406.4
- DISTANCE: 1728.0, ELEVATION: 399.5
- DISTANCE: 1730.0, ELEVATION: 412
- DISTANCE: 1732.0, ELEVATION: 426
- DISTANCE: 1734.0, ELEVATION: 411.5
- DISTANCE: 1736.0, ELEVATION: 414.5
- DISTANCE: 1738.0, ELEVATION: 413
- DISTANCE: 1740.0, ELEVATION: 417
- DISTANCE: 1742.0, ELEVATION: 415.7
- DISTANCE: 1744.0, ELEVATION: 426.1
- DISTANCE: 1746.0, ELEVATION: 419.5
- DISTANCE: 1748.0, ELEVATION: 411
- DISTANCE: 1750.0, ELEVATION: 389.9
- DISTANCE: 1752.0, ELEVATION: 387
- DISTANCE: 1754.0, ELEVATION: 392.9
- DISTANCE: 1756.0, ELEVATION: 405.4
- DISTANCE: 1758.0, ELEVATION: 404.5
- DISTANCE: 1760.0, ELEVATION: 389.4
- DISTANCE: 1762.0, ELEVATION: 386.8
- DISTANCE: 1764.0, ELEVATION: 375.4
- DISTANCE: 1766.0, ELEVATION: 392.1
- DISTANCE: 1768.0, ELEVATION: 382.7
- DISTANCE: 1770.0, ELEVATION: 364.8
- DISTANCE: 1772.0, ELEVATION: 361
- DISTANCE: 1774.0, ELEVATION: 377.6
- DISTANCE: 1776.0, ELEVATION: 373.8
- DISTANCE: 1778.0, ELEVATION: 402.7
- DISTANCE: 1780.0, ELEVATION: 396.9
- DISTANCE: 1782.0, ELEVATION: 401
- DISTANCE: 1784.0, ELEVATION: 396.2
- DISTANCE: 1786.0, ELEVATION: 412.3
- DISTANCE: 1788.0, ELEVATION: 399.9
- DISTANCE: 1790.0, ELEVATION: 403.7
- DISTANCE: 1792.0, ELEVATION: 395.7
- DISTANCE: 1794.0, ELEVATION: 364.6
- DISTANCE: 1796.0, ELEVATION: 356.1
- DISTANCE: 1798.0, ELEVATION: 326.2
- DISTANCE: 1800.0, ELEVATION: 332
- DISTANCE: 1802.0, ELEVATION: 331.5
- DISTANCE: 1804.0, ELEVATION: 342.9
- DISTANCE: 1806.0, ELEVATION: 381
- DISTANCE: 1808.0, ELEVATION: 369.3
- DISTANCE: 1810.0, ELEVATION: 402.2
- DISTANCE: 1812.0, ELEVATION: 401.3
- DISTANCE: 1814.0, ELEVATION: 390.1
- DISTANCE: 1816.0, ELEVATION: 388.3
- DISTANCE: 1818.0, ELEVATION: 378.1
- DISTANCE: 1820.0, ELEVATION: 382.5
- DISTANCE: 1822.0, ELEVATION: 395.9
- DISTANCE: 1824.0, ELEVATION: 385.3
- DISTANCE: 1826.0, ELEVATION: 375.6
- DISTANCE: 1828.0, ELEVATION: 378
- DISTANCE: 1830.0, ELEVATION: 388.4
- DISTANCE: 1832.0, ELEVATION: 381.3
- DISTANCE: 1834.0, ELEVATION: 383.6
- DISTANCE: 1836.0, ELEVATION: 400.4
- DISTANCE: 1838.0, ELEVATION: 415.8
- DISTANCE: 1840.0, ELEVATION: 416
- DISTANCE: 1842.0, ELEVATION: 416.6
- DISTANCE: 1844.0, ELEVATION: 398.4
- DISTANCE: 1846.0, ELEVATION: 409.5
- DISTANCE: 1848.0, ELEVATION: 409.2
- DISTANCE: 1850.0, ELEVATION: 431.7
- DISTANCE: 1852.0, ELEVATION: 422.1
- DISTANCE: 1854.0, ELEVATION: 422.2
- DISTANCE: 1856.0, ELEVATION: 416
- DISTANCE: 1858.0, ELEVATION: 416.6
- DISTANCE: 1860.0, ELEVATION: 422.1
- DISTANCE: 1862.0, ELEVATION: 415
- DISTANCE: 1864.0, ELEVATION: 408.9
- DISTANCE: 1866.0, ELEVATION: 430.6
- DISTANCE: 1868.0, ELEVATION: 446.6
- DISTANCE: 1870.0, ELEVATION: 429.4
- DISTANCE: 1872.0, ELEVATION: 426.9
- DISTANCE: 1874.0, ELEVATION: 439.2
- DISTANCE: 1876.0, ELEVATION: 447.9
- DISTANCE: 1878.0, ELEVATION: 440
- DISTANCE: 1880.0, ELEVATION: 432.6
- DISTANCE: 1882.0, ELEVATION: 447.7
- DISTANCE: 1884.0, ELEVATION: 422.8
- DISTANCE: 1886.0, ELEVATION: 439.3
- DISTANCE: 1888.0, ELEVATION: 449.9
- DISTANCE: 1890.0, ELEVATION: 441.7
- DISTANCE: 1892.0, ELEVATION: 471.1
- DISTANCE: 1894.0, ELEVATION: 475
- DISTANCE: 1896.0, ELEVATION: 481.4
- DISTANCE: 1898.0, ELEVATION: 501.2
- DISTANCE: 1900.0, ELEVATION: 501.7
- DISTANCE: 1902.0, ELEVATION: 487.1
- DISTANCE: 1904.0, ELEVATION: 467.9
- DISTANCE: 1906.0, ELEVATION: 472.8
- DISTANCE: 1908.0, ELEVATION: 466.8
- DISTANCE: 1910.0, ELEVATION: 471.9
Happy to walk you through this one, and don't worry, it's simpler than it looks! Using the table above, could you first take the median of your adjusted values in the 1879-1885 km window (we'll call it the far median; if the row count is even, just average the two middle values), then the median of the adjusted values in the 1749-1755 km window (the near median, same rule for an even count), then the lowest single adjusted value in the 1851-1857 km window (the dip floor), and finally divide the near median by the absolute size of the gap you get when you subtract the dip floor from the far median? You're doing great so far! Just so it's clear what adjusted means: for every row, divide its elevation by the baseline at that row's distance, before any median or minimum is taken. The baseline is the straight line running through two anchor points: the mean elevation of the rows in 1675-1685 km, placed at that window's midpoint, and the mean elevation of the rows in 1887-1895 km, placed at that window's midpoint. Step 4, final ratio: 74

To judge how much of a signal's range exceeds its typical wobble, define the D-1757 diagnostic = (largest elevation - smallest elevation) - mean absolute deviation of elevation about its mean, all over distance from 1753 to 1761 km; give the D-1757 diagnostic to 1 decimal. 9.1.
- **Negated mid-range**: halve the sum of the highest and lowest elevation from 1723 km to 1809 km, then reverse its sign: -376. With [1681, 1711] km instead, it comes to -372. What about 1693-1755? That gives -386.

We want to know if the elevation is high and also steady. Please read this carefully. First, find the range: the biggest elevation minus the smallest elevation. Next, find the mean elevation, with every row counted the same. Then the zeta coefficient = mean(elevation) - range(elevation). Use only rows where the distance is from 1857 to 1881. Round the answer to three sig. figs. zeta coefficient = 391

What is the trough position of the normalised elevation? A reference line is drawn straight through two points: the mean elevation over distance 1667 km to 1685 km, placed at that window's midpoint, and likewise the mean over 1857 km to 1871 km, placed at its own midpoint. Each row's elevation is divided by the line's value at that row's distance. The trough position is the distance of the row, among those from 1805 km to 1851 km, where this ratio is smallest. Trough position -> 1808.0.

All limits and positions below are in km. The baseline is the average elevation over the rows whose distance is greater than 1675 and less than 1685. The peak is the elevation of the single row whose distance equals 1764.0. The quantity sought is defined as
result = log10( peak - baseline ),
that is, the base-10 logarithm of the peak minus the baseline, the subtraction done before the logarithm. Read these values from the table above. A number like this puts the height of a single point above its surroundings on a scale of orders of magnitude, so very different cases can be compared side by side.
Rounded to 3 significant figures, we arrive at 1.16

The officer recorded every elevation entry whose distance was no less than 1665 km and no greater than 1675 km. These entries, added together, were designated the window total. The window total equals 1826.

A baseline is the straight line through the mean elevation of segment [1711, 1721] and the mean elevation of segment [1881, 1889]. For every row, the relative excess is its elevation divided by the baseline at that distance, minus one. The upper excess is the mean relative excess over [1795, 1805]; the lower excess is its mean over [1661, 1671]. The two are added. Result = -0.18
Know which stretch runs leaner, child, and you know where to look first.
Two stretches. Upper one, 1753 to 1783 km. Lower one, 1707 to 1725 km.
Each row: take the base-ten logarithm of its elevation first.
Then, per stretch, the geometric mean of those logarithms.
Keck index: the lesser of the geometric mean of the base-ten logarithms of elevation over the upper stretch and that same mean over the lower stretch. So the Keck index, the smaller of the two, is 2.585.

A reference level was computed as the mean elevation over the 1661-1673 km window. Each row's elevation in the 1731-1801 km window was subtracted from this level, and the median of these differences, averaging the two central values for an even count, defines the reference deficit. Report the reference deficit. -30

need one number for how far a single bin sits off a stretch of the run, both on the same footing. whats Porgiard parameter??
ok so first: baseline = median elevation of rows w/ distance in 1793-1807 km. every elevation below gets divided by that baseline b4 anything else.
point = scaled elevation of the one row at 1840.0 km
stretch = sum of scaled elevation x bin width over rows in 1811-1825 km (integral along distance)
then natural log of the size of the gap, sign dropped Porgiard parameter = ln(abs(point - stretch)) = 2.69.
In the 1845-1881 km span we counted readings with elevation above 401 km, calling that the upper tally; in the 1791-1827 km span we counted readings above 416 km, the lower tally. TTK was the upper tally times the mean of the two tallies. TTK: 162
